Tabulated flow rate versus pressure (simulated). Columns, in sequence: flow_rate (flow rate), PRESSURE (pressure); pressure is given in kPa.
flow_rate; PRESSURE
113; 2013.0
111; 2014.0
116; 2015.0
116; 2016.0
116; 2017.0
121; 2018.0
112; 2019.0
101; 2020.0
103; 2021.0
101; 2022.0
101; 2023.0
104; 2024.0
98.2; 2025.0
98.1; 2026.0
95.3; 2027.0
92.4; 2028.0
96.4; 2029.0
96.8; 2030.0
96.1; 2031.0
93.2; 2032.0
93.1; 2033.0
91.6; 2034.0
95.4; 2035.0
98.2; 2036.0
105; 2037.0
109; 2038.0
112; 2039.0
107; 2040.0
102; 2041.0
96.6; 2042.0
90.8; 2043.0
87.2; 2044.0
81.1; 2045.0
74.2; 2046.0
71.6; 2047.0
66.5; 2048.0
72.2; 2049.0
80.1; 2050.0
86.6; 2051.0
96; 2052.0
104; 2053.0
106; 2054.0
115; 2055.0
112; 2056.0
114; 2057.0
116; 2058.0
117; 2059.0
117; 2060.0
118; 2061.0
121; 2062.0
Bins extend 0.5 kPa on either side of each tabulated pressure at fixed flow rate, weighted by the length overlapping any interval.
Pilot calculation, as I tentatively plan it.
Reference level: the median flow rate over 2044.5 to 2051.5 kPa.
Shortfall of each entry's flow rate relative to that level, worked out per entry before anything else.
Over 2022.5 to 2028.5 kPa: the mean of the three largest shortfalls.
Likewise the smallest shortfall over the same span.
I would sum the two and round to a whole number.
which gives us -51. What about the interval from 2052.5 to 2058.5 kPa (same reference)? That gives -75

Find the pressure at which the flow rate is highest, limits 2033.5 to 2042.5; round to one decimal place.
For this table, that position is 2039.0 kPa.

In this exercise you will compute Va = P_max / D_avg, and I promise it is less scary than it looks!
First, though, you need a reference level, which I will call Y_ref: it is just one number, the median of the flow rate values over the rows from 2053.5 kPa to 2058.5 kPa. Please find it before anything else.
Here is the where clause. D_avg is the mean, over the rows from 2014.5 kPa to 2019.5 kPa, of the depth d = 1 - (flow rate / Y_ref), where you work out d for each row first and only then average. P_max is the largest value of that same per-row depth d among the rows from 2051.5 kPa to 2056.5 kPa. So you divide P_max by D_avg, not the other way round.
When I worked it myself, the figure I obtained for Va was -8.2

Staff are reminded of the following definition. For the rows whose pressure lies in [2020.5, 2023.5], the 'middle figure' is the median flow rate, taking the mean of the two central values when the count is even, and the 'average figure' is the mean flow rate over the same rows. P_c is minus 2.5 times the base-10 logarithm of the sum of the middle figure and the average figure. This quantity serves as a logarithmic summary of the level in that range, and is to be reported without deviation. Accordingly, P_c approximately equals -5.77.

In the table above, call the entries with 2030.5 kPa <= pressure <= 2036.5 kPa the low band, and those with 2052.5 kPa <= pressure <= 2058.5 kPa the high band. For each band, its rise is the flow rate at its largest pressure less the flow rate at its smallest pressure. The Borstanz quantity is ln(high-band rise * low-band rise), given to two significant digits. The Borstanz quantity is 3.2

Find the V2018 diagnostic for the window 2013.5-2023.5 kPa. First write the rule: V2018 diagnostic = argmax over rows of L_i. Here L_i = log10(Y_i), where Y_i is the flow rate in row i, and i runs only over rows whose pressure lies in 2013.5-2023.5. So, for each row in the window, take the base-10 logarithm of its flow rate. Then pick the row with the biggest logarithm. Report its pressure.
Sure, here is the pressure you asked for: 2018.0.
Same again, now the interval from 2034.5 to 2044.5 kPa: 2039.0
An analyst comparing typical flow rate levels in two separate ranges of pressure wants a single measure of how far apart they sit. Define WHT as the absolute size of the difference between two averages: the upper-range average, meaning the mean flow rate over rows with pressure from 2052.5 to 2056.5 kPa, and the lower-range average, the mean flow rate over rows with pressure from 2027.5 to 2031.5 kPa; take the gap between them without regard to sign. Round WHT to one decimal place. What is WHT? 13.8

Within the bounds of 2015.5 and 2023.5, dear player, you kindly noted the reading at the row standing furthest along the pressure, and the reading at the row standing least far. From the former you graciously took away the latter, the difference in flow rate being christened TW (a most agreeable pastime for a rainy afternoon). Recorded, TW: -15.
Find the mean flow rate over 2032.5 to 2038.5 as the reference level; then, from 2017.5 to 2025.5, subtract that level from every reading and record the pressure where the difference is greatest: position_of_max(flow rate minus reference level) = 2018.0 kPa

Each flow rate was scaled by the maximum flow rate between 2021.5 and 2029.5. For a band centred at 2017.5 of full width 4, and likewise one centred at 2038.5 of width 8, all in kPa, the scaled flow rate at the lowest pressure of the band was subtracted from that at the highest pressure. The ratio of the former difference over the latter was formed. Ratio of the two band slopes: -3.3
